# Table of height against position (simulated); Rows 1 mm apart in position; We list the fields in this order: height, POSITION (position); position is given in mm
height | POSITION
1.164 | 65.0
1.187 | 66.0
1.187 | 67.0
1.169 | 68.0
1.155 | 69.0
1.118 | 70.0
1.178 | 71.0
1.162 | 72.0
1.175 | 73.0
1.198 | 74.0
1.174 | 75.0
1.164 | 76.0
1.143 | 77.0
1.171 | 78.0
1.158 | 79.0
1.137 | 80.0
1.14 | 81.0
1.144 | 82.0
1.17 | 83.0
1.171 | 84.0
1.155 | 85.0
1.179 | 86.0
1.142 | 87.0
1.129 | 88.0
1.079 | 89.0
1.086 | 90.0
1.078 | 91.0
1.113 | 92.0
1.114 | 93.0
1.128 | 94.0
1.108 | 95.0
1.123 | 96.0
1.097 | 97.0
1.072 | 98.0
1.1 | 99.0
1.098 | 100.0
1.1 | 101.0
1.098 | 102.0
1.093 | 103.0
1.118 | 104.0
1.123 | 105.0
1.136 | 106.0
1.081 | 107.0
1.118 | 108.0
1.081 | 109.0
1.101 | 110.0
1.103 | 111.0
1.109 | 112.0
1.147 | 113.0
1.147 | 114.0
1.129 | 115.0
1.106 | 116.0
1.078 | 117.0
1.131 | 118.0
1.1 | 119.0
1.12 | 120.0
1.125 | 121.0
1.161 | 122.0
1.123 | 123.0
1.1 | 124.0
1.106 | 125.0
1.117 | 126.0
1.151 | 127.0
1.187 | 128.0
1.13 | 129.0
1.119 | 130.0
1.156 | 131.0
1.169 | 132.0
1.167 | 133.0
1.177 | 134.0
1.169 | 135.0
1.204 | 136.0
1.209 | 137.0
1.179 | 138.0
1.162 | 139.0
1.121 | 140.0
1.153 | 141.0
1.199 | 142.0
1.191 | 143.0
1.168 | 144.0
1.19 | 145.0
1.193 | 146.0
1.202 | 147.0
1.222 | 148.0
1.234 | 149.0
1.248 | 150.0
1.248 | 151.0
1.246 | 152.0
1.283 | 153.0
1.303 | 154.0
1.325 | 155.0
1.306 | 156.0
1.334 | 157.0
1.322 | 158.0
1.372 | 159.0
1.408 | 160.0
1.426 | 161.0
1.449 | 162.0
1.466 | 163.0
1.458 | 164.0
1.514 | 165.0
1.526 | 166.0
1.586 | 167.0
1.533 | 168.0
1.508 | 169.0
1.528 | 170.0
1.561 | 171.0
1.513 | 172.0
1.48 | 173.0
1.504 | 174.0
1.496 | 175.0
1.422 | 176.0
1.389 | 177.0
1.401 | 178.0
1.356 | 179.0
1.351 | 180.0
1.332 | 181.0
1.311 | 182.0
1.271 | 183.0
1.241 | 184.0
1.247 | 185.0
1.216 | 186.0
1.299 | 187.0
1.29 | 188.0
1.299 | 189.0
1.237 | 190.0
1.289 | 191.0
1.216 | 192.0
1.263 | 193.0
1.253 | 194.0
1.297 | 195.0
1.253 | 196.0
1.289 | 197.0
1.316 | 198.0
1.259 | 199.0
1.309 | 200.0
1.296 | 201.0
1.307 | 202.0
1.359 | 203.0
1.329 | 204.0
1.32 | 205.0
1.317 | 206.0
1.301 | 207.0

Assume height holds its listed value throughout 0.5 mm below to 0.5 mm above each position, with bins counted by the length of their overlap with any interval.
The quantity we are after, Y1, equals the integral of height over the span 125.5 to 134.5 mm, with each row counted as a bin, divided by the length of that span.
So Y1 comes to 1.15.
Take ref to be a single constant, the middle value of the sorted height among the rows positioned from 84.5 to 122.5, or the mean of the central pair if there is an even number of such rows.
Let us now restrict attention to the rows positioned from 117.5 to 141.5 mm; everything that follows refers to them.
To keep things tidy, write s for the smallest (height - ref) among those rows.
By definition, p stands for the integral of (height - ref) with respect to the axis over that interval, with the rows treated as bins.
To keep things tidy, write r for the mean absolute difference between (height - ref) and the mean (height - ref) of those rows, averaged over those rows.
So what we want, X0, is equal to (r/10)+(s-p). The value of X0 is -0.9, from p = 0.9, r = 0.027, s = -0.011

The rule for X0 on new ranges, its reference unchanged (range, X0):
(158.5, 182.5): -8.0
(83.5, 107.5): -0.1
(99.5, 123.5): -0.1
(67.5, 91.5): -0.9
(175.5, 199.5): -4.3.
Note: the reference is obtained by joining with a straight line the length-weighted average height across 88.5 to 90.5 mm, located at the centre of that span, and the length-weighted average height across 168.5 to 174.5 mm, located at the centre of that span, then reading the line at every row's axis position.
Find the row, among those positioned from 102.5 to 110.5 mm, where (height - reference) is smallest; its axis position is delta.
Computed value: 109.0 mm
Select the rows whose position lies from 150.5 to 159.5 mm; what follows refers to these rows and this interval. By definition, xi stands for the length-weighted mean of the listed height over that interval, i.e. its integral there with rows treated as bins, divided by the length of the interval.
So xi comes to 1.30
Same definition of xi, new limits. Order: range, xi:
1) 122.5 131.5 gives 1.13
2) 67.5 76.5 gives 1.17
